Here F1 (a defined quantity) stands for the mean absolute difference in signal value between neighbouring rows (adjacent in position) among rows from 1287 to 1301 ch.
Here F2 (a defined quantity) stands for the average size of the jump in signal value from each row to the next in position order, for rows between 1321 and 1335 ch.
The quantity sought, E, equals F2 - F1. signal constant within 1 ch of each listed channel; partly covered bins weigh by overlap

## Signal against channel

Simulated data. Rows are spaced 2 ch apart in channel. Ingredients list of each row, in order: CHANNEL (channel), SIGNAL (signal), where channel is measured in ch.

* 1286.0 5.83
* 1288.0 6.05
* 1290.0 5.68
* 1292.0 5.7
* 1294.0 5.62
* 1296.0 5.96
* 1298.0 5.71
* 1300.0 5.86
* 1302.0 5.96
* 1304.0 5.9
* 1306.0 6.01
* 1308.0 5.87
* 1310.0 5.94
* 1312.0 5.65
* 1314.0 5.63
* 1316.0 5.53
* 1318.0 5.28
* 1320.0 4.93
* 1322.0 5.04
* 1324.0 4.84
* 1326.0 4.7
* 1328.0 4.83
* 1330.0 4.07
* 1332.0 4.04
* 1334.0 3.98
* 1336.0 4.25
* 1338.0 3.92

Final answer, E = 0.02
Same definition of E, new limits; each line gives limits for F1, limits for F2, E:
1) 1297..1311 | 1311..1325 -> 0.07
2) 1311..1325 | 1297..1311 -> -0.07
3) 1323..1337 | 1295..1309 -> -0.10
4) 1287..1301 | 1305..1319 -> -0.06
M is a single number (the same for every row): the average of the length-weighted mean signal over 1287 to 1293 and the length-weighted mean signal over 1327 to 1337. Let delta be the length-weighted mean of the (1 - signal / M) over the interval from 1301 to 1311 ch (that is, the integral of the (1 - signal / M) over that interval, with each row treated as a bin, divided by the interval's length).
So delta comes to -0.18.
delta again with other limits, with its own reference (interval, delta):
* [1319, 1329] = 0.03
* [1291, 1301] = -0.15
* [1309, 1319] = -0.12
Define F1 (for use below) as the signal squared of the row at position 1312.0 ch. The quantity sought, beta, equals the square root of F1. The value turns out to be 5.65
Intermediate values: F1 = 32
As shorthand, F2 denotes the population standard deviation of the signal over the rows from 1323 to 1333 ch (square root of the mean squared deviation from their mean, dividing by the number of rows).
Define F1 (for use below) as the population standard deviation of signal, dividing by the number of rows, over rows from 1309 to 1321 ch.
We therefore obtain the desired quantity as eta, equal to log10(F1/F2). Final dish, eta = -0.06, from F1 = 0.32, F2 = 0.364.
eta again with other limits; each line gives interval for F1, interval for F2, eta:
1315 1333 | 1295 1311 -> 0.73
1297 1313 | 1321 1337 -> -0.54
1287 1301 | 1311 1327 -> -0.37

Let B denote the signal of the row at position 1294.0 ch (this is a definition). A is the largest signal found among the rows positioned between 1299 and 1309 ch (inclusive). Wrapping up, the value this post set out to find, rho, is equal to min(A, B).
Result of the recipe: 5.6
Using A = 6.01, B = 5.62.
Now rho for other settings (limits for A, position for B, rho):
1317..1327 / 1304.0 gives 5.3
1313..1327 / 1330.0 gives 4.1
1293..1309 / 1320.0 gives 4.9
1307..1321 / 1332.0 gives 4.0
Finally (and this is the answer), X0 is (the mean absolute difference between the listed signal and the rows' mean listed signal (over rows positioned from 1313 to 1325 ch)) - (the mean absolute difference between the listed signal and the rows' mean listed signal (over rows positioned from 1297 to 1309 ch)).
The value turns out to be 0.20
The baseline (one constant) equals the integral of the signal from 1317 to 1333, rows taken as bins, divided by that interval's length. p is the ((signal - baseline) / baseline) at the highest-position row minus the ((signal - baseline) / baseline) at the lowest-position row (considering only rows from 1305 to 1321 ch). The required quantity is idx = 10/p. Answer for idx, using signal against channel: -44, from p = -0.23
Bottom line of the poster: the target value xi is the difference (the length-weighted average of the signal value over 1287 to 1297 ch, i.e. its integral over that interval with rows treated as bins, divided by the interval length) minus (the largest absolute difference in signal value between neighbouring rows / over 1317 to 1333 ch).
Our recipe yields 5.04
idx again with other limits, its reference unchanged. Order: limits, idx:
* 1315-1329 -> -67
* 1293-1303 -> 139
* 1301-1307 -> 943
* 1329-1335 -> -524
